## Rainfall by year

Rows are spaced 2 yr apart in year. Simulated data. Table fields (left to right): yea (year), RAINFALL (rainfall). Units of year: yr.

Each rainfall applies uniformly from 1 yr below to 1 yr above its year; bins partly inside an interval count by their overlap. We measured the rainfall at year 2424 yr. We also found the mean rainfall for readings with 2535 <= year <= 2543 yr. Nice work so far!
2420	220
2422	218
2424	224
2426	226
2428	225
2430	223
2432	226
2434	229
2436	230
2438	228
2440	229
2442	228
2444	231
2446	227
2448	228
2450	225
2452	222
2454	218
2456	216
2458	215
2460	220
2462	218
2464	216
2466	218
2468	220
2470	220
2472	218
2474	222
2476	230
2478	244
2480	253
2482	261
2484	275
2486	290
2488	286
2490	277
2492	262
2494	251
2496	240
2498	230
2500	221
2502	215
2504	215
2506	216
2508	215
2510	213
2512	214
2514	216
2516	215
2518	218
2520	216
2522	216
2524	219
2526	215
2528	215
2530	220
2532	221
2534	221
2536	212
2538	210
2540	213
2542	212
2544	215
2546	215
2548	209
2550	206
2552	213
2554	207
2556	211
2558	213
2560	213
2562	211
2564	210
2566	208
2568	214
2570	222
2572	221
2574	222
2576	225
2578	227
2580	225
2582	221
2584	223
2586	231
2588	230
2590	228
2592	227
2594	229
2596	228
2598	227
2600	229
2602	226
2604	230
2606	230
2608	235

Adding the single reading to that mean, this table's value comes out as 436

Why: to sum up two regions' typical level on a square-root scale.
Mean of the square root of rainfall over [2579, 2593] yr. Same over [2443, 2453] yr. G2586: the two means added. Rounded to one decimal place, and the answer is 30.1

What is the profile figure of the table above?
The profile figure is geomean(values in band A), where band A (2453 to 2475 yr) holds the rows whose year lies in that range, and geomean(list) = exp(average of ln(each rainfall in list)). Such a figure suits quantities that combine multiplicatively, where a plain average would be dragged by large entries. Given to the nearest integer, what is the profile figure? 218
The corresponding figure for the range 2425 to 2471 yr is 223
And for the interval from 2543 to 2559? 211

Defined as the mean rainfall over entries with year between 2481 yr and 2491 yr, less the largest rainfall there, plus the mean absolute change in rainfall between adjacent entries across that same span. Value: -1.7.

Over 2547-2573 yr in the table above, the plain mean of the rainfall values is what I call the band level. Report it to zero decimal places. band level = 212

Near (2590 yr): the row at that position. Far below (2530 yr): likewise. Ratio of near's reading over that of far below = 1.04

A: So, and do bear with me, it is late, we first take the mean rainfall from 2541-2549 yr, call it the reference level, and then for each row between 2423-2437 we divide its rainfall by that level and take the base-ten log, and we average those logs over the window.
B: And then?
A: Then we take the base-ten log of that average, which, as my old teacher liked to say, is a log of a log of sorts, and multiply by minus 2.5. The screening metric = 3.9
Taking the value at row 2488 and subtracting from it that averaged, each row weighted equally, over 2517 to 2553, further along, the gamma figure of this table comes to 71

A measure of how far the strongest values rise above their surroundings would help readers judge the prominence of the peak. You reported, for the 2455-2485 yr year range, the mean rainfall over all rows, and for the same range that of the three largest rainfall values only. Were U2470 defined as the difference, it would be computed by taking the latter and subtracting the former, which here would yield 33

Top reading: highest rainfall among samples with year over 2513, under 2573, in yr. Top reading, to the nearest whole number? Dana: 222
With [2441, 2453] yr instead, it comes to 231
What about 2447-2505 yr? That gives 290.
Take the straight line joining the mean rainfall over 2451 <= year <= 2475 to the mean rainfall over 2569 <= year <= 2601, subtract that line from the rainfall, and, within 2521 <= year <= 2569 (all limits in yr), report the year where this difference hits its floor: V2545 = 2550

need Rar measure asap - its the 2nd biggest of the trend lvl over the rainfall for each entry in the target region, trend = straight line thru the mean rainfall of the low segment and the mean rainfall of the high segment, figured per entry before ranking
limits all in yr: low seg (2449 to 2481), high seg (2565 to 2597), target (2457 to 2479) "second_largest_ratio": 1.03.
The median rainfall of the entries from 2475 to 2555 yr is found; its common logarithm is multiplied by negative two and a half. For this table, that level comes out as -5.84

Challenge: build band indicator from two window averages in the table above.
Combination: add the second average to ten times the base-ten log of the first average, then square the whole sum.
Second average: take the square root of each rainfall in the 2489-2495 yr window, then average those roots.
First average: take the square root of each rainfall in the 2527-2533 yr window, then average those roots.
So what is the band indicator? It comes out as 780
